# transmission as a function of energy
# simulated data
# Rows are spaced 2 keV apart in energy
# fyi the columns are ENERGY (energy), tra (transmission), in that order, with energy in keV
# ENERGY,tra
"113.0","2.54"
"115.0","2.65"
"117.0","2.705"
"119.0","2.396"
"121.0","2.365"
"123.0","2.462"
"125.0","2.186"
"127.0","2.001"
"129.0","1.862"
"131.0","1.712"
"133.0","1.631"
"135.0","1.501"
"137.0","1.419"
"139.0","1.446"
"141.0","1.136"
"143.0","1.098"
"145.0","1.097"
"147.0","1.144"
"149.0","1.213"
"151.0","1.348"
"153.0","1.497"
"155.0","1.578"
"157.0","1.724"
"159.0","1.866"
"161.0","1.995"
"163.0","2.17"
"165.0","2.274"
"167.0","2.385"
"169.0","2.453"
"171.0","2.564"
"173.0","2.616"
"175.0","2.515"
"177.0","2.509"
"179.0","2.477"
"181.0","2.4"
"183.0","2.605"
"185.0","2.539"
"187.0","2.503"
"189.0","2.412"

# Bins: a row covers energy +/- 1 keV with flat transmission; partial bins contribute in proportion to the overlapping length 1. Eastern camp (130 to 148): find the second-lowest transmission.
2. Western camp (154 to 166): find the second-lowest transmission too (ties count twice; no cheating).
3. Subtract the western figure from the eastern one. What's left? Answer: -0.6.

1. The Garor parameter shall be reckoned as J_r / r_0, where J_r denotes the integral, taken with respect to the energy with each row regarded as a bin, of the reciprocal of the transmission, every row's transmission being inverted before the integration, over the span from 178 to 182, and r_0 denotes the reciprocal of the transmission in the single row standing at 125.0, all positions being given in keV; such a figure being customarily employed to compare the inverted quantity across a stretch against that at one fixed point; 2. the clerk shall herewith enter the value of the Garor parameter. 3.6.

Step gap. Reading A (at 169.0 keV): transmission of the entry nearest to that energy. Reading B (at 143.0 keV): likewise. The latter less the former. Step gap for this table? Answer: -1.4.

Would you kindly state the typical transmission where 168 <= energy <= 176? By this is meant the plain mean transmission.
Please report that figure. 2.5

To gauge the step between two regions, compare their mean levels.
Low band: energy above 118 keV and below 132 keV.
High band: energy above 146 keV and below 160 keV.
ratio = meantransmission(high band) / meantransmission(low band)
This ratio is 0.69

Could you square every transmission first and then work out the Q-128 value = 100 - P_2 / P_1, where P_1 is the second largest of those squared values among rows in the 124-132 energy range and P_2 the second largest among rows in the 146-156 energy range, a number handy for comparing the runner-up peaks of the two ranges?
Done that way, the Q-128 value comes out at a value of 99.4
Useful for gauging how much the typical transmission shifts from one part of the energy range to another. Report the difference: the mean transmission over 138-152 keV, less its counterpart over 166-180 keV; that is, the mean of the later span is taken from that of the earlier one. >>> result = -1.3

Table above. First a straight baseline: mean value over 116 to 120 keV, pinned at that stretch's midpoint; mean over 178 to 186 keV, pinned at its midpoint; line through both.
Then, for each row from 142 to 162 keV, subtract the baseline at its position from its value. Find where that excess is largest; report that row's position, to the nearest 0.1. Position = 161.0 keV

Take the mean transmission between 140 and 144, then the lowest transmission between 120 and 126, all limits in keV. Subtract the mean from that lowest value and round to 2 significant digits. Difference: 1.1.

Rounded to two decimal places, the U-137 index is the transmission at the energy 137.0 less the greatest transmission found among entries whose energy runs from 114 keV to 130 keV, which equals -1.29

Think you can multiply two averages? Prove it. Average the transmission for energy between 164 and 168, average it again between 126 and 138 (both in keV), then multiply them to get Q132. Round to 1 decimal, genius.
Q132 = 3.9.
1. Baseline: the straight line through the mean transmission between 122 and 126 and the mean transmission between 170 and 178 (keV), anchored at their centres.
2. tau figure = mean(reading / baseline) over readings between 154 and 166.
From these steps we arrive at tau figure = 0.78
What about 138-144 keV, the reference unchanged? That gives 0.51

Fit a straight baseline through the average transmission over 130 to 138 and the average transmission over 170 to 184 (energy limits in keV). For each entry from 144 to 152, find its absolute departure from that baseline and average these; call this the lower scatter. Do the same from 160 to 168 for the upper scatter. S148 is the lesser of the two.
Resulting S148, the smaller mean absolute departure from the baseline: 0.079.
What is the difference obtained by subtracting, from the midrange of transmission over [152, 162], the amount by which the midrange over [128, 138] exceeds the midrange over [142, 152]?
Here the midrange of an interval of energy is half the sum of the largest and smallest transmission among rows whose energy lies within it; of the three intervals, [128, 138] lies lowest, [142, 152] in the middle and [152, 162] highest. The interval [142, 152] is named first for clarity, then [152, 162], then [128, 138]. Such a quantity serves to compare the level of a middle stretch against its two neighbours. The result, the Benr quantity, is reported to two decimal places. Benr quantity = 1.33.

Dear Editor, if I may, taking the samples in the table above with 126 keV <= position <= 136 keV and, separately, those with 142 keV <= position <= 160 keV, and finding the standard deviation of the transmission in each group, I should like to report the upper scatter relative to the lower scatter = 1.5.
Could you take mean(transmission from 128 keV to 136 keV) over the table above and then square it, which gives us 2.8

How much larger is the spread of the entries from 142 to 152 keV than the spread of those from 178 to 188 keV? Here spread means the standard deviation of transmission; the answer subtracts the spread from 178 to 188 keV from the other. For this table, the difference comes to 0.03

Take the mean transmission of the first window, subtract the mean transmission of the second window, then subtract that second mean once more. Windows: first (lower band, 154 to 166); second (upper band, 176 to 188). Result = -3.08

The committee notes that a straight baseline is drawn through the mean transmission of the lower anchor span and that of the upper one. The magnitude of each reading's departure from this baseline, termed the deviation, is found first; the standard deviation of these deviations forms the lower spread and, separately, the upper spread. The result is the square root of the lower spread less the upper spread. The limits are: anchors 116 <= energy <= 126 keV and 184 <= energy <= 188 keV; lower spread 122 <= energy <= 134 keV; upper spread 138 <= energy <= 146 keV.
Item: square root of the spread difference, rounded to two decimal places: 0.35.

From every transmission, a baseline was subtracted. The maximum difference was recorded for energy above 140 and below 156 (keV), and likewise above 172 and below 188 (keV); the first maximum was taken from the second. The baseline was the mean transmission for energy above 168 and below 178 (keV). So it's 1.0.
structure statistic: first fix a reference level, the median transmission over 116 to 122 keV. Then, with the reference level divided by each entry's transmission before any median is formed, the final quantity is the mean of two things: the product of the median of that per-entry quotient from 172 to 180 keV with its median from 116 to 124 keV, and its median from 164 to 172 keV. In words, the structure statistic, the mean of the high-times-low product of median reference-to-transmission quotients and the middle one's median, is 1.0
